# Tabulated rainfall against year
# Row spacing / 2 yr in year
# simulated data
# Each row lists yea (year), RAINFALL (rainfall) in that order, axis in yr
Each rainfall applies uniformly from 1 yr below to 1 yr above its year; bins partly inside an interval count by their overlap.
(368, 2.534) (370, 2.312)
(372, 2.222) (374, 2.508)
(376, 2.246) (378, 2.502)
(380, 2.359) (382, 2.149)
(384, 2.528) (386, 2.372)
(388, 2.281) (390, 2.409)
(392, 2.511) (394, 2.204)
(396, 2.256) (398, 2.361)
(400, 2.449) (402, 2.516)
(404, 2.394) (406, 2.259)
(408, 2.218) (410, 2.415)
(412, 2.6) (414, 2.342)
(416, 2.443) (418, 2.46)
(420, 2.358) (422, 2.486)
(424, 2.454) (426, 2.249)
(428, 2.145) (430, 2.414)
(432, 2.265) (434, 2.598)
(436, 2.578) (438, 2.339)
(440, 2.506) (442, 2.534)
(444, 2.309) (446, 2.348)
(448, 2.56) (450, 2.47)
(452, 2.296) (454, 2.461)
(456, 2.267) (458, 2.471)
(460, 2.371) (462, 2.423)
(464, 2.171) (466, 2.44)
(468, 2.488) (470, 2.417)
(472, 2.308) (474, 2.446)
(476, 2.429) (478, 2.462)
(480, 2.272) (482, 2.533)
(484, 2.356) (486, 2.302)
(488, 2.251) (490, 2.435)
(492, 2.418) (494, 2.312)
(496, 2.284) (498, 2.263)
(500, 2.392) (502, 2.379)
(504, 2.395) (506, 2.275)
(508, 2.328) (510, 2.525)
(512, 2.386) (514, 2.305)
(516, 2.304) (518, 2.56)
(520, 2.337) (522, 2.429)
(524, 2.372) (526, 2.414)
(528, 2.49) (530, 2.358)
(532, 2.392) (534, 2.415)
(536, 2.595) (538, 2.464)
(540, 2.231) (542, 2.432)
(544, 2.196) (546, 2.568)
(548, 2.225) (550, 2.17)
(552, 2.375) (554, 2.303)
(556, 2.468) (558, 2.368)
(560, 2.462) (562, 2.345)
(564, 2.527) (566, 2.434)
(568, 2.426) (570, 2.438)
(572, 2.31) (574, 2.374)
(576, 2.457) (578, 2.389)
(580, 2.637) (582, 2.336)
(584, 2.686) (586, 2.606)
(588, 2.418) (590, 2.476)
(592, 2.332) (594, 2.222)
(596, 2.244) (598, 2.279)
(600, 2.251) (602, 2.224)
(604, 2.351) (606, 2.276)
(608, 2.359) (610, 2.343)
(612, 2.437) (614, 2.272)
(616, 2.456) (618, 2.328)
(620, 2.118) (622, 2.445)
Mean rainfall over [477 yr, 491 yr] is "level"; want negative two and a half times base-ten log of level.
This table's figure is -0.94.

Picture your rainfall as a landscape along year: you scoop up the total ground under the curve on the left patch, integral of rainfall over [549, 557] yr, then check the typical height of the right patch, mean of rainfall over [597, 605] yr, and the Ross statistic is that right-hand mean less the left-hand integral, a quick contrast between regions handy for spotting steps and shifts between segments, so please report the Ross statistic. -16.4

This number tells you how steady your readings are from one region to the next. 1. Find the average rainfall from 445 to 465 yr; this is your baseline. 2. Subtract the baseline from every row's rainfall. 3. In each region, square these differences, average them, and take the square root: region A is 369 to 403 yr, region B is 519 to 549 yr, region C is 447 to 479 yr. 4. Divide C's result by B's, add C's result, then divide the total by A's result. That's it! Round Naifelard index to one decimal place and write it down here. 7.9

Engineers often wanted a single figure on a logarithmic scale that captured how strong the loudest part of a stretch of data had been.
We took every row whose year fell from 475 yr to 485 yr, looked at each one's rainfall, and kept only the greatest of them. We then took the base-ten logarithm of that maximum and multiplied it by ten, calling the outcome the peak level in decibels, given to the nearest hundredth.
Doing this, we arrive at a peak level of 4.04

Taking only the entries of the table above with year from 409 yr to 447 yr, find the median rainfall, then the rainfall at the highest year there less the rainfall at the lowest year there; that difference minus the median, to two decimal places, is -2.48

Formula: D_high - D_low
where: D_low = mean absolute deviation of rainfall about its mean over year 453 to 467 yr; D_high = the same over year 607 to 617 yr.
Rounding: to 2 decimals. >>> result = -0.03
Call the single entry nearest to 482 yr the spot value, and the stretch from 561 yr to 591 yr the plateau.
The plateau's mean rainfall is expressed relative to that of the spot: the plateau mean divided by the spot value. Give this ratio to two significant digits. 0.97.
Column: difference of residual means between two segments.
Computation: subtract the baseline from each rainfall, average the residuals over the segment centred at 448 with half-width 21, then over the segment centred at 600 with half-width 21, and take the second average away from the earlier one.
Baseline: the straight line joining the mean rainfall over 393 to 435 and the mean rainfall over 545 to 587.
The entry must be 0.087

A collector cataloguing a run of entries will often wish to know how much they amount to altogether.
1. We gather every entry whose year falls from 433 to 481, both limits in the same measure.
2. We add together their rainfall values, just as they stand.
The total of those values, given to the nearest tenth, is 58.0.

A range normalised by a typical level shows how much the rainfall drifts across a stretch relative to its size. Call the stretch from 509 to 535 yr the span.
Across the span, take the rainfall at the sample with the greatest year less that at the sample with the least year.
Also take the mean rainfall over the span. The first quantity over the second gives -0.05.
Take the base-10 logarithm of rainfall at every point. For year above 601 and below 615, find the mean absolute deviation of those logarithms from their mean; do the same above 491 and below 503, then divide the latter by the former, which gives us 1.0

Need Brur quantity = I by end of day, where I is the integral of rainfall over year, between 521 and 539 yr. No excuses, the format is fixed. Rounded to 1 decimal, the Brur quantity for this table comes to 43.9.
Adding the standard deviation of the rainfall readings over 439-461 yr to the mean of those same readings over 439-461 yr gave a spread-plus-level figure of 2.52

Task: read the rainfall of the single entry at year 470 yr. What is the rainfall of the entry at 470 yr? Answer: 2.417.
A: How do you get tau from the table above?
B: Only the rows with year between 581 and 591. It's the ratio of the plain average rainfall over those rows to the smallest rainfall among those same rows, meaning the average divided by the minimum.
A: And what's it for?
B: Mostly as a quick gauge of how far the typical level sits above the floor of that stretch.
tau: 1.072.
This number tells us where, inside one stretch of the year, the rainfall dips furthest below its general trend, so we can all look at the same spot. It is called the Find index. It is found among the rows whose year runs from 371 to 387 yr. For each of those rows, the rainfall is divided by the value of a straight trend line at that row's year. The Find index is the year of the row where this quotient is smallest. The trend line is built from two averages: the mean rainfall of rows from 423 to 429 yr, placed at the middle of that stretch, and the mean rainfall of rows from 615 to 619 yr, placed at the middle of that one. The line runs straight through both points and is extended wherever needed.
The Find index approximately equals 382 yr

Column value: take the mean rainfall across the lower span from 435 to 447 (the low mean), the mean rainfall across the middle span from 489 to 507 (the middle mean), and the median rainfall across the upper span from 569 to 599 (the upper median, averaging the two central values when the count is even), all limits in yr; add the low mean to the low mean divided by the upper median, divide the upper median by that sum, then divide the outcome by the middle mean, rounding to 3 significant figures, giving 0.294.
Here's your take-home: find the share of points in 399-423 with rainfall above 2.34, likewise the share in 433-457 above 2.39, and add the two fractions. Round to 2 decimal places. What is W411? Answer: 1.42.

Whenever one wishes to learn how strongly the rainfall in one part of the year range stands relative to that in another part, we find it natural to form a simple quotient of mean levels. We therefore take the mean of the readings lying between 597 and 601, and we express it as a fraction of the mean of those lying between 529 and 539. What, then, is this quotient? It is 0.93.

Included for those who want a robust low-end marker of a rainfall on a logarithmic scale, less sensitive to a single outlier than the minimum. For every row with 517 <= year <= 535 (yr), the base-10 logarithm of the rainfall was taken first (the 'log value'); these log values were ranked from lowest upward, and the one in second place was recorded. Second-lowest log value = 0.373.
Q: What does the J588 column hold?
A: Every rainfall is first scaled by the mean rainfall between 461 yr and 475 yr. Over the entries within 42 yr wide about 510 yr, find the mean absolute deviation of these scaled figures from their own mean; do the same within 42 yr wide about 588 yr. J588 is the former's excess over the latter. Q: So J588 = -0.016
